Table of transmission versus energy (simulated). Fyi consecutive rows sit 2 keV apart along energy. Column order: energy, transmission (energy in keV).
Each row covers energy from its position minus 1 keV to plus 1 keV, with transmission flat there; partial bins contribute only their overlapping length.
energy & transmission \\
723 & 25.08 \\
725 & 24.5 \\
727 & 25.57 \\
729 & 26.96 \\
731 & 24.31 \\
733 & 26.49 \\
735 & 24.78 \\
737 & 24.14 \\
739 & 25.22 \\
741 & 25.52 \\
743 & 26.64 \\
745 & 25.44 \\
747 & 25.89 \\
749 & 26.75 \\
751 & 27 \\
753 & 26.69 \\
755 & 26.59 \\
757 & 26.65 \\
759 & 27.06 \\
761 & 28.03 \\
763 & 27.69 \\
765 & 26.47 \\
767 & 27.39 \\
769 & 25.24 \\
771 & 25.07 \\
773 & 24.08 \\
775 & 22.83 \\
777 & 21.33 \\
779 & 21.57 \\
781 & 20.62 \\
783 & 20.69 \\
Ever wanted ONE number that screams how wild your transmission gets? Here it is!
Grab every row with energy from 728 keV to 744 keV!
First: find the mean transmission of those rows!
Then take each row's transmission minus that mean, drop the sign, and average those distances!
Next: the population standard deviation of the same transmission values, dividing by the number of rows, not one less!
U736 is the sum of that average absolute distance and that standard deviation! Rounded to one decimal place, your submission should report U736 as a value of 1.9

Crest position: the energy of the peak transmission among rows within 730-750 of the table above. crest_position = 749 keV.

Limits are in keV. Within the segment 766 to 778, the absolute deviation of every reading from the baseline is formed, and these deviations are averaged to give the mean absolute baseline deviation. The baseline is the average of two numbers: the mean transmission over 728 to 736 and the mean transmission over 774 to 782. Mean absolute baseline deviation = 1.7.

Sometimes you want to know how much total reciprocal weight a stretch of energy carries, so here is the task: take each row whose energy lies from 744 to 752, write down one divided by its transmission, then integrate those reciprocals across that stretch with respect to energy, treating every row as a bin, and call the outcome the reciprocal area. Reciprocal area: 0.30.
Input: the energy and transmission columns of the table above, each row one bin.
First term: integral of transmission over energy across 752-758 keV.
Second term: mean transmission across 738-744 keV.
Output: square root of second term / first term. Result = 0.402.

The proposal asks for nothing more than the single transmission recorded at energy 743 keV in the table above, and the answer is 26.64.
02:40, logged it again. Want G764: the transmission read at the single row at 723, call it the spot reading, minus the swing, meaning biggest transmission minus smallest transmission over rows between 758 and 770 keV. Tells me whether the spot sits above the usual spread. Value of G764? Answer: 22.3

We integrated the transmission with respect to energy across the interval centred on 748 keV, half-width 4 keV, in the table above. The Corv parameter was 210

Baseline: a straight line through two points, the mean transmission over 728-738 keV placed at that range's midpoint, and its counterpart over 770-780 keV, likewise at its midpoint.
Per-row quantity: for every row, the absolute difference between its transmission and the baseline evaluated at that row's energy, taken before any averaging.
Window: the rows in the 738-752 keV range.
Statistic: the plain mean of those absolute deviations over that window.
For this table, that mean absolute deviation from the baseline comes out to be 1.40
